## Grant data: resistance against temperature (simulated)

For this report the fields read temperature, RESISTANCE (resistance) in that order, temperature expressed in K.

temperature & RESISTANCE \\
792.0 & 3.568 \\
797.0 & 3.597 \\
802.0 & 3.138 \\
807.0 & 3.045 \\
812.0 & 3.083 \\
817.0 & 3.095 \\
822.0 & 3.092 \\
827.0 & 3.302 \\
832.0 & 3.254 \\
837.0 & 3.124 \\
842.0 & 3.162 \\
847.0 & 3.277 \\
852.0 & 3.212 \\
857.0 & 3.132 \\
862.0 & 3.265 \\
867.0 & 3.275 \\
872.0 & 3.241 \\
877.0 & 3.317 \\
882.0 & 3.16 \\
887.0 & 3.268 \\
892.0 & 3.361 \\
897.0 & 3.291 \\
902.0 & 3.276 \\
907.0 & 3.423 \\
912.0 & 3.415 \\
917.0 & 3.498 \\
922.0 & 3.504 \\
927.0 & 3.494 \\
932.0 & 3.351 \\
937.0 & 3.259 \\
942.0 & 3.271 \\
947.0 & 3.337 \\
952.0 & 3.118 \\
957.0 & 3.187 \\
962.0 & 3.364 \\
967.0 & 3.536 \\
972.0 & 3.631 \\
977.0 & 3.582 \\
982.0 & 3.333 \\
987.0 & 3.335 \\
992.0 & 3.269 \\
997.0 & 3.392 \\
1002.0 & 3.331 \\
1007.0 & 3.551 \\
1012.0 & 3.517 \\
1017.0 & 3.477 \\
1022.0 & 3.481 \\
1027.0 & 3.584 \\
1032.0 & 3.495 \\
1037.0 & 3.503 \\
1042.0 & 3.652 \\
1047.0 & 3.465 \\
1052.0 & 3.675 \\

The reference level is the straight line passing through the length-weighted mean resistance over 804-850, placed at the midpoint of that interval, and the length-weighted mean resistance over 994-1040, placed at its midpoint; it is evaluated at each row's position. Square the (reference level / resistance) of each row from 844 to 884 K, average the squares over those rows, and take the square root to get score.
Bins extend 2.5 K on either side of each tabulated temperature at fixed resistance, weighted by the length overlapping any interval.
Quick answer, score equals 1.00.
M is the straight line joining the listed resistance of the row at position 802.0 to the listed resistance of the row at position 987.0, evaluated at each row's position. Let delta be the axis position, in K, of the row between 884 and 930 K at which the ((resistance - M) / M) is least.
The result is 902.0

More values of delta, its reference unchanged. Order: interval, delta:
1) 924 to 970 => 952.0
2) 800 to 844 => 807.0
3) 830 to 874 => 857.0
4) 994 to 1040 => 1002.0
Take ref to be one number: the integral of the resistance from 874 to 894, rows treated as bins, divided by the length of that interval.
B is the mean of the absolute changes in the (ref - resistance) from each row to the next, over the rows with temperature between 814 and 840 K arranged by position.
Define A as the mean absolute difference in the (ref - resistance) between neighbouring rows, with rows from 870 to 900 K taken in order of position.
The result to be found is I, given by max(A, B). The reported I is 0.101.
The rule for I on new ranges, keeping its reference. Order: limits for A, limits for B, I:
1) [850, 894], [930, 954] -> 0.097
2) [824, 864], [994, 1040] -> 0.087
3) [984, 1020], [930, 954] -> 0.097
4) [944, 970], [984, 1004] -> 0.159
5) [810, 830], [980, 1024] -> 0.075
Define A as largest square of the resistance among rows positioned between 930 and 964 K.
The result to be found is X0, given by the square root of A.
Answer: 3.36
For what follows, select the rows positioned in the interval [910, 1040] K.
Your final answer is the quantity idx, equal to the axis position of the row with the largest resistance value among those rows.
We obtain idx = 972.0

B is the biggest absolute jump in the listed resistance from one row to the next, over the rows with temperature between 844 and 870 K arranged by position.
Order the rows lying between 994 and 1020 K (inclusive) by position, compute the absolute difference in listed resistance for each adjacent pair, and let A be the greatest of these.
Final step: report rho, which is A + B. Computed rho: 0.35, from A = 0.22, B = 0.133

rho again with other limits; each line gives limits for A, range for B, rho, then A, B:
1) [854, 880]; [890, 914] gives 0.28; 0.13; 0.147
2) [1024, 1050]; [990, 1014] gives 0.41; 0.19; 0.220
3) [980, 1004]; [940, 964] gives 0.34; 0.12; 0.219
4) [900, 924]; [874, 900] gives 0.30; 0.15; 0.157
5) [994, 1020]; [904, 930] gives 0.30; 0.22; 0.083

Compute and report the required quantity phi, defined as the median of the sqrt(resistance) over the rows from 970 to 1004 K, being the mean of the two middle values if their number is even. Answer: 1.83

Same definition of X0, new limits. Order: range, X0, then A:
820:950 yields 3.50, 12.3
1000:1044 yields 3.65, 13.3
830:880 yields 3.32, 11.0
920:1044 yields 3.65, 13.3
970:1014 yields 3.63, 13.2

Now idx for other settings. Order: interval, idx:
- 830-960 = 922.0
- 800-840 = 827.0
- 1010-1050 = 1042.0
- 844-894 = 892.0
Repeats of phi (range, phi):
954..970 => 1.83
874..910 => 1.81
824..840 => 1.80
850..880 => 1.80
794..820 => 1.76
